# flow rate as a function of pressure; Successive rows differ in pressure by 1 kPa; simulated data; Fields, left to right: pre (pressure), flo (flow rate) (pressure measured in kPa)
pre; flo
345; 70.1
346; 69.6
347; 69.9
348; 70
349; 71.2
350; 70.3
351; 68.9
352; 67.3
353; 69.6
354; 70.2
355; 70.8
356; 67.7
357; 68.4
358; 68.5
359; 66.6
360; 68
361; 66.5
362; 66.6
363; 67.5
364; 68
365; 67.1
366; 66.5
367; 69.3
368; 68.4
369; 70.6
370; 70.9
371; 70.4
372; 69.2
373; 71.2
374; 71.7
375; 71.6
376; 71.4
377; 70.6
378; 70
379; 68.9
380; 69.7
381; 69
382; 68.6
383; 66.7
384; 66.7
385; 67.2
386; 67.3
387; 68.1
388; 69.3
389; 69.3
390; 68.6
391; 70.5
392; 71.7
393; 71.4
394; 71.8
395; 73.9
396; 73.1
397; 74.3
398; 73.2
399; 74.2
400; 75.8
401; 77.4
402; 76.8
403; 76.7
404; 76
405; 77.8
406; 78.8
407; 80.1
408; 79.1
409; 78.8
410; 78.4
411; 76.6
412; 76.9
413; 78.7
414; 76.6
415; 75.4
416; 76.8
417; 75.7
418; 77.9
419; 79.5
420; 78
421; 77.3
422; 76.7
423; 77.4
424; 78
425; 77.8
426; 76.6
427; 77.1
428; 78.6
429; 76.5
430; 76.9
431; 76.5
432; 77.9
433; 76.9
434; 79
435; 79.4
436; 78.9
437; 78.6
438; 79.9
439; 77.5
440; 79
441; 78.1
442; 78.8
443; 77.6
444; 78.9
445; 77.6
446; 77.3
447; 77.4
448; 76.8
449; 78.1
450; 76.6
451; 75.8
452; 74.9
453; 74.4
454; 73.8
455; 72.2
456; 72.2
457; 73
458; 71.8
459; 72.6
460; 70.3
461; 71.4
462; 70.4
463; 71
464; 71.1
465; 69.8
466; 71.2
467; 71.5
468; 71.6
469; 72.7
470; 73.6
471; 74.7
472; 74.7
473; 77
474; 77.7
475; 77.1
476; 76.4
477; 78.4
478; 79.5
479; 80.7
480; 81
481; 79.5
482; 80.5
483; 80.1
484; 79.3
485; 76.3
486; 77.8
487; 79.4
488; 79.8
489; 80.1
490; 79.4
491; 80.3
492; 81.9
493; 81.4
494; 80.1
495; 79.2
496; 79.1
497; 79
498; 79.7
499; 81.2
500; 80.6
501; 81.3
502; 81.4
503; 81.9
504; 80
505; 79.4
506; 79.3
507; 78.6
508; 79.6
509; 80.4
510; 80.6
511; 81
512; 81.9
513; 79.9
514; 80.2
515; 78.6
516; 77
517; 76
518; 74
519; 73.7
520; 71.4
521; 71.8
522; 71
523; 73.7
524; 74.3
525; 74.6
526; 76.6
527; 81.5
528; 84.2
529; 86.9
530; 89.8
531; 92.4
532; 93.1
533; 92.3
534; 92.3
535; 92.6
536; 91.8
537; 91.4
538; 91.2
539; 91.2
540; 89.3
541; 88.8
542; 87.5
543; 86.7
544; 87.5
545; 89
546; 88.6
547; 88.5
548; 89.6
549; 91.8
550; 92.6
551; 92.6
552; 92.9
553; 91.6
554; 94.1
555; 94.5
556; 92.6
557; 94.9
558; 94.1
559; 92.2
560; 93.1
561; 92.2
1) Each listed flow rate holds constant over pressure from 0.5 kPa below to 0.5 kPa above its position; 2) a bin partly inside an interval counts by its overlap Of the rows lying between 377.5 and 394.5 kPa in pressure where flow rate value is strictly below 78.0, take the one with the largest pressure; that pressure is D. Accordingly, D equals 394 kPa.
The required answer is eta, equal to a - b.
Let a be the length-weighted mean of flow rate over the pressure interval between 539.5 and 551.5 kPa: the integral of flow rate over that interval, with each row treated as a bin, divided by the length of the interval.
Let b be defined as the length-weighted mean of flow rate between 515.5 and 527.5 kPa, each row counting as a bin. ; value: 14.7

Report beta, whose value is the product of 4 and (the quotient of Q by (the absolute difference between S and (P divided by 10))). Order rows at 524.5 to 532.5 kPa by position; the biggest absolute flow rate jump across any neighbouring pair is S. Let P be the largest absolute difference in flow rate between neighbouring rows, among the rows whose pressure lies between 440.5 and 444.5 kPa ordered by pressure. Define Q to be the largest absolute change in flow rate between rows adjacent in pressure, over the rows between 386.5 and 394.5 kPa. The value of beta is 2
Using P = 1.3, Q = 1.9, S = 4.9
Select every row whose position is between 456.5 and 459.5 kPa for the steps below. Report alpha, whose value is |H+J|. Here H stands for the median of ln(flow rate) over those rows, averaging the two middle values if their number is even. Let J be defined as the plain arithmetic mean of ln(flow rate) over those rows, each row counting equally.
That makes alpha 8.57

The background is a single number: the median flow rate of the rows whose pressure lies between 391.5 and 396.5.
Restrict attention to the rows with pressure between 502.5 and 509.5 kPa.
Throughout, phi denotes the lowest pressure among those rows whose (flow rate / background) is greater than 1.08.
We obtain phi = 503 kPa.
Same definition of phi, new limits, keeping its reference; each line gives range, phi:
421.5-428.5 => 424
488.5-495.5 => 489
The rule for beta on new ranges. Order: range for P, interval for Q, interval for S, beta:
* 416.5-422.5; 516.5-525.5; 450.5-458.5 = 8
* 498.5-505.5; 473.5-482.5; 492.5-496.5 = 7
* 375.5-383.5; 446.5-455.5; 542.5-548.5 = 5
